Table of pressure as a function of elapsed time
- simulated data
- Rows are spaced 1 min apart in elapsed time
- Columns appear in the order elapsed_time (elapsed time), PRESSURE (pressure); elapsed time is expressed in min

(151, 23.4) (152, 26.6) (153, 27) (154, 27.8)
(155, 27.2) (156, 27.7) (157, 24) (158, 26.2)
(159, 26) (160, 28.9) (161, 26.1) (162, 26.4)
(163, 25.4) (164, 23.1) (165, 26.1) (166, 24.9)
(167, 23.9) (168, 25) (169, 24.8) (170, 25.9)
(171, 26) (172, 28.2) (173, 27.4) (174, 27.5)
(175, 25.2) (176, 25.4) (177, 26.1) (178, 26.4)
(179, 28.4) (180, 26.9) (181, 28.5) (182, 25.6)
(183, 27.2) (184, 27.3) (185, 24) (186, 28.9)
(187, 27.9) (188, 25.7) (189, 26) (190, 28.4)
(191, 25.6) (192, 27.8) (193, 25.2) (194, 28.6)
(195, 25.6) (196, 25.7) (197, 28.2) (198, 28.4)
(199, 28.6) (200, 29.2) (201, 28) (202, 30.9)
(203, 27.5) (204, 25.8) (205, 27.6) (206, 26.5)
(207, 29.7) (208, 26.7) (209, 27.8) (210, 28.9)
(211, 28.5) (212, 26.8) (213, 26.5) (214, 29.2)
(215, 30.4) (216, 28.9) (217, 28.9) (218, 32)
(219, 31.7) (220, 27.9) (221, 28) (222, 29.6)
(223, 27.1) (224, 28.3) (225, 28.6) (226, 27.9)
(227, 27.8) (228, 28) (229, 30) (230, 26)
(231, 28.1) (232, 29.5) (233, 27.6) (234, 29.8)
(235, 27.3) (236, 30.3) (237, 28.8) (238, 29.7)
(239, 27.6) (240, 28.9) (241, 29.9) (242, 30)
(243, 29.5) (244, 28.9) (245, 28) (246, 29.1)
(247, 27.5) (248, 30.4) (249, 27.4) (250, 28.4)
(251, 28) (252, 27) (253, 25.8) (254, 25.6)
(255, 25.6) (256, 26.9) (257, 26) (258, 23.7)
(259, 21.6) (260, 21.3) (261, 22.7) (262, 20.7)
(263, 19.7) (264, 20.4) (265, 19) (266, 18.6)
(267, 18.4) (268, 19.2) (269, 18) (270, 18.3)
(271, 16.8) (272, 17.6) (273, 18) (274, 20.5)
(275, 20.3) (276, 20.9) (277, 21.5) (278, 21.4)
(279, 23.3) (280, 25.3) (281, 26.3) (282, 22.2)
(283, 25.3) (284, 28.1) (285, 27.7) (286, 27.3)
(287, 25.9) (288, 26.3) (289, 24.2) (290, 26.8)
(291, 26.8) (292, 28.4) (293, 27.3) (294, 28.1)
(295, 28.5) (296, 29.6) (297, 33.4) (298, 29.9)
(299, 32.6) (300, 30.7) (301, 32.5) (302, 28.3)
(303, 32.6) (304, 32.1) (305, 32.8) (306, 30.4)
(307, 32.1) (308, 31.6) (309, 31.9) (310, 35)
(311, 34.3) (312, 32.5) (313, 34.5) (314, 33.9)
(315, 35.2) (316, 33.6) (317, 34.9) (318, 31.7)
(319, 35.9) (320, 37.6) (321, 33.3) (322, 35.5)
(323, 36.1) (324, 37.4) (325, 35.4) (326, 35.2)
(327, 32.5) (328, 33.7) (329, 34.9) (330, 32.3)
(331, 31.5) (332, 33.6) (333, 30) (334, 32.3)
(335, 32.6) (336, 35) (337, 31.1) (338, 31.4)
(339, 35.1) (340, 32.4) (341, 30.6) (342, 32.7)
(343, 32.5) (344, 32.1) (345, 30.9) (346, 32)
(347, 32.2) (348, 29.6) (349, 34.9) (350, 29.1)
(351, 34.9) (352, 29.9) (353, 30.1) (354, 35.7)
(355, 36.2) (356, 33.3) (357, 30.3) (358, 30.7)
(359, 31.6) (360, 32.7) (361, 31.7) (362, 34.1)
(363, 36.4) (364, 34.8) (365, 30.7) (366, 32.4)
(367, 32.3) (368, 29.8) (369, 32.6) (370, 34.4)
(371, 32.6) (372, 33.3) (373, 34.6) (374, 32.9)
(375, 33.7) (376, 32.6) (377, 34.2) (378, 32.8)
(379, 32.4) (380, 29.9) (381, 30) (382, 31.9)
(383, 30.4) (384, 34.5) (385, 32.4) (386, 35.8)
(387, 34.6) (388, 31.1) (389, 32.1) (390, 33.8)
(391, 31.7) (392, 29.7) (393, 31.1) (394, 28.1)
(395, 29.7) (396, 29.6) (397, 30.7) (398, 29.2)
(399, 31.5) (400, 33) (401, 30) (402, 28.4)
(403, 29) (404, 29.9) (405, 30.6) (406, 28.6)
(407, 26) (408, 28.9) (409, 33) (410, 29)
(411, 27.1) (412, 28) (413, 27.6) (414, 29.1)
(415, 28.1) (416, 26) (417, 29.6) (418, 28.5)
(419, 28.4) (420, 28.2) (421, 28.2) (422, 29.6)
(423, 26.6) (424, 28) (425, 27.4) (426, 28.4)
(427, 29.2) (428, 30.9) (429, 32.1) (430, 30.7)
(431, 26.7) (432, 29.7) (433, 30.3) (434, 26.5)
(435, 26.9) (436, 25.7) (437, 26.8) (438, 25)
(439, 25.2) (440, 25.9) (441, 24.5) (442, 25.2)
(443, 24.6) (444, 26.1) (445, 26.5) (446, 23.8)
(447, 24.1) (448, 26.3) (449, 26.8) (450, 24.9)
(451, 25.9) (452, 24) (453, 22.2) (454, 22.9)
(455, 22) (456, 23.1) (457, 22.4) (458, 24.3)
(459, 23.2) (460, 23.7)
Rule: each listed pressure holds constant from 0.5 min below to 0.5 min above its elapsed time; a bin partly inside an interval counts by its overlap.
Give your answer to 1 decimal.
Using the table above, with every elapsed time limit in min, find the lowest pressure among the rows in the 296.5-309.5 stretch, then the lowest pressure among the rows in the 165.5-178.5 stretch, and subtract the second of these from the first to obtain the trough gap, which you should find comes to 4.4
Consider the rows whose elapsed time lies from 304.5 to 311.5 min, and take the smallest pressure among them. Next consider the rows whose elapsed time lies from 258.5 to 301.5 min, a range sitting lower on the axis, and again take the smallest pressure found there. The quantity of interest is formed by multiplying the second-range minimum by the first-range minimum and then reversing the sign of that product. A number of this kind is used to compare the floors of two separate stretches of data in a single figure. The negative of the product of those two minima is -511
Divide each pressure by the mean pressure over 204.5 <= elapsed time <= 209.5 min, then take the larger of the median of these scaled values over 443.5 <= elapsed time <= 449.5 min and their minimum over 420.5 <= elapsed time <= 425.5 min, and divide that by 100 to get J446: 0.0096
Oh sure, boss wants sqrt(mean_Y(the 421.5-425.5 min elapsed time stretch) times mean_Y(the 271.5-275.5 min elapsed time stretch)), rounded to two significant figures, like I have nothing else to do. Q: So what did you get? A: 23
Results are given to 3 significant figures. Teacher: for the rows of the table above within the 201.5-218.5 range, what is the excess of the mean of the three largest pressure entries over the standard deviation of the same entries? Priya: 29.4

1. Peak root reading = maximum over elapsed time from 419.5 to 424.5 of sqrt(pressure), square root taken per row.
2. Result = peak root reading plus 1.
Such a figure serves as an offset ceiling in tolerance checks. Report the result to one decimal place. 6.4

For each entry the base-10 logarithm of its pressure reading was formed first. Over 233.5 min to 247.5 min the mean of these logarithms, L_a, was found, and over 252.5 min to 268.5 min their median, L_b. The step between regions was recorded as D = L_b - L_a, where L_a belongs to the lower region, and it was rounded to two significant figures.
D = -0.13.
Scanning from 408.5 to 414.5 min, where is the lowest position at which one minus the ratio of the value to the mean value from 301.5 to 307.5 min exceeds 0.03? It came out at 410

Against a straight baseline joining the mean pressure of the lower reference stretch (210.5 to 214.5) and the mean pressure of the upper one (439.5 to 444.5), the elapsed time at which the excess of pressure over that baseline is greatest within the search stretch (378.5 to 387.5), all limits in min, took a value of 386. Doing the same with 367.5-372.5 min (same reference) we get 370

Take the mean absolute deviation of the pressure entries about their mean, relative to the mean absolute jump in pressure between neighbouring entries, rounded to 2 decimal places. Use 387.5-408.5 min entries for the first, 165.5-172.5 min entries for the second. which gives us 1.45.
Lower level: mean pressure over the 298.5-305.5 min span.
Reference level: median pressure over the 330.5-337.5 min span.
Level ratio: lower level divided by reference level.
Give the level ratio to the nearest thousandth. 0.980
